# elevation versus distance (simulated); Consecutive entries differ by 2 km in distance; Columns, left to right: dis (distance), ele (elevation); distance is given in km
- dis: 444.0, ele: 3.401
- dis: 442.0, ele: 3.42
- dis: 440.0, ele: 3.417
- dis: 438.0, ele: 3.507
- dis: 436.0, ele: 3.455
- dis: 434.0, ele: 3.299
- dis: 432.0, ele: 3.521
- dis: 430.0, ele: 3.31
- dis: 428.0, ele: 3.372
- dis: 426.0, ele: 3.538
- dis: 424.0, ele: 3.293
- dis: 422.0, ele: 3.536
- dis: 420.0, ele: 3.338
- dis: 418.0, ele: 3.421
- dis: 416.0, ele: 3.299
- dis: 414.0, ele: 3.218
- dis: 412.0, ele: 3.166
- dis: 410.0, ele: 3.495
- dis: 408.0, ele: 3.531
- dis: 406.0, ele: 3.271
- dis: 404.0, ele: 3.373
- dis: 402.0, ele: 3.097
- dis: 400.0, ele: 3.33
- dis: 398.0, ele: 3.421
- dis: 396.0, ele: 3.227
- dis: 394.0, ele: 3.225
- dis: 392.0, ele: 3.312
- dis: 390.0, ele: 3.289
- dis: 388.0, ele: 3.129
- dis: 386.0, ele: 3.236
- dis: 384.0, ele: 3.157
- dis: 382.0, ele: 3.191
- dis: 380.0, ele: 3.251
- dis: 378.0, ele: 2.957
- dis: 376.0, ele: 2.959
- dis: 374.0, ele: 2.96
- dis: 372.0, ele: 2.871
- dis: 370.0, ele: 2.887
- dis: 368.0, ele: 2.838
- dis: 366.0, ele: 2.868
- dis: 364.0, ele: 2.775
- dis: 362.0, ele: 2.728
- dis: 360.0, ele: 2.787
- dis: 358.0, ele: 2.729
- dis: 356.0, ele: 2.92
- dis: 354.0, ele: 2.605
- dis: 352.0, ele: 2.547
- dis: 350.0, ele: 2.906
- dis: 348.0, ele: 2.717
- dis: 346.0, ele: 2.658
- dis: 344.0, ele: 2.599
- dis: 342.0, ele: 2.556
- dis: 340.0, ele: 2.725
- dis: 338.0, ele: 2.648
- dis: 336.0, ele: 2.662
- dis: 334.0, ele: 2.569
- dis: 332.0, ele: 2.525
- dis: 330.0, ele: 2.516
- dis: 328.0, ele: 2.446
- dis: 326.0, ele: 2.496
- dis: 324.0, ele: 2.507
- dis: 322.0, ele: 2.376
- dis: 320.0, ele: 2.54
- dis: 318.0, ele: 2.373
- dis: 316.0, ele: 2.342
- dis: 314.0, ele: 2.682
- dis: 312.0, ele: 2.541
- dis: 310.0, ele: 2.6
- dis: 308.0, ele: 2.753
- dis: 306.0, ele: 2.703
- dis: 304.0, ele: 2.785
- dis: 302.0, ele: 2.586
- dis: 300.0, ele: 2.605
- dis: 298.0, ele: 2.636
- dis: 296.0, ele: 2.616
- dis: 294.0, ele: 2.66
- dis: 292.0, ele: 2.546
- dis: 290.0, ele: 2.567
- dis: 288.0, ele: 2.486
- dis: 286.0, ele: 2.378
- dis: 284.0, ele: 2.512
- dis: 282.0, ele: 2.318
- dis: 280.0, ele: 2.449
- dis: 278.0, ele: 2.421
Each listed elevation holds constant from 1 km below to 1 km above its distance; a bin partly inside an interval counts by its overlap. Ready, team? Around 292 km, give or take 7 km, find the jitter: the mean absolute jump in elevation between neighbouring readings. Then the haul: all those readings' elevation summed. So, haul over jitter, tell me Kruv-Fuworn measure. 277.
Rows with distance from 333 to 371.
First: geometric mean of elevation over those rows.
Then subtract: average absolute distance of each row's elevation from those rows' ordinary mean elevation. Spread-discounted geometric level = 2.62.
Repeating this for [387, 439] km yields 3.24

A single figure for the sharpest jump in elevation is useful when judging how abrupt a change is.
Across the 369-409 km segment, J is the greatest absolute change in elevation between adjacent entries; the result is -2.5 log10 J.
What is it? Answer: 1.33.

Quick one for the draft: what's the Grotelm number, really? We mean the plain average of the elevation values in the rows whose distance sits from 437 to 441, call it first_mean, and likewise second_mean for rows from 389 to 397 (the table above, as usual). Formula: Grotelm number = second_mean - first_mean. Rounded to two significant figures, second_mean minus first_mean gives -0.20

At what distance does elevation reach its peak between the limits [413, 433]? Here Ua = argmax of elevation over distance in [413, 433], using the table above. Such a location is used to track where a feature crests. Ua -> 426.0 km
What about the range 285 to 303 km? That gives 294.0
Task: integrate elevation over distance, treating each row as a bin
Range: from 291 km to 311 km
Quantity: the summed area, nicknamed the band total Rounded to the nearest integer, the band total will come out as 53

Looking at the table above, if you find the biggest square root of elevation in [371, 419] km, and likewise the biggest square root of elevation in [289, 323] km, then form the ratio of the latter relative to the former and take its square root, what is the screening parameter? 0.942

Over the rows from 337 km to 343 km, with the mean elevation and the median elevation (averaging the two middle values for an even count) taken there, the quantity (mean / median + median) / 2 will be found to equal 1.82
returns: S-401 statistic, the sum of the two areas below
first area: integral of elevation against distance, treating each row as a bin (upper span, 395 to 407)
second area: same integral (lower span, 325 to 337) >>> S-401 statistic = 70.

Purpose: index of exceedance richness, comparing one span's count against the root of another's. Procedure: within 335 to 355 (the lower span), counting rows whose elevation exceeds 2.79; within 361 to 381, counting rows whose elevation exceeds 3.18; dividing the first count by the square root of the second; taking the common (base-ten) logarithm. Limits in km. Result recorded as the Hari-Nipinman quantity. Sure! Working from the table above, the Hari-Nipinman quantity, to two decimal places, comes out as 0.00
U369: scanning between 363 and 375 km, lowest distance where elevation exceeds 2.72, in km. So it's 364.0 km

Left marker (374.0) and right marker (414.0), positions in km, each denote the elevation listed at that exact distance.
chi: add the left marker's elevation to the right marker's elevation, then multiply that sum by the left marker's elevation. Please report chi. 18.3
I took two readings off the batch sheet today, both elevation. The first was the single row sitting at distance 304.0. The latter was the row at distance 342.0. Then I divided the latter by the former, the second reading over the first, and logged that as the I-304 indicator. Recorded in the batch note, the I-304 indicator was 0.92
